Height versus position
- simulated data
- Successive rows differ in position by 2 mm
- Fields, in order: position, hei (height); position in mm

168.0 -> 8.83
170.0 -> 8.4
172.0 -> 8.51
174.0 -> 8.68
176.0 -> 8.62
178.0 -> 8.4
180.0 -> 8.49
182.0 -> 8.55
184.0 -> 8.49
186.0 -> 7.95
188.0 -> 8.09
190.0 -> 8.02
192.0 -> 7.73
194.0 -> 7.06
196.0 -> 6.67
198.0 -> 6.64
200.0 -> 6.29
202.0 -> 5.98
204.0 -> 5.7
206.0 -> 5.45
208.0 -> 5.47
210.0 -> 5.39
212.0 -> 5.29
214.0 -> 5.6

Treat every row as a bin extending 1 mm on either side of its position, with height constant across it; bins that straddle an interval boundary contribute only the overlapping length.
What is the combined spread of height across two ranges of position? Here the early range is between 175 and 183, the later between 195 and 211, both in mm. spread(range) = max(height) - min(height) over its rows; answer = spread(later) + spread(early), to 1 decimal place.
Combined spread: 1.5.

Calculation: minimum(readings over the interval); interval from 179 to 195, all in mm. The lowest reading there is 7.06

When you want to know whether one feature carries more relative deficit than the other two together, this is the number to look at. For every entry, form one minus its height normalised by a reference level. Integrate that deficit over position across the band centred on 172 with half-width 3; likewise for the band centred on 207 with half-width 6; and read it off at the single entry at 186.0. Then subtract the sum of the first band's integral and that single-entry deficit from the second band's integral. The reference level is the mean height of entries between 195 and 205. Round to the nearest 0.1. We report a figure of 3.8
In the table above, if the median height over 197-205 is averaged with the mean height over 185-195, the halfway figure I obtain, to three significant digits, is 6.95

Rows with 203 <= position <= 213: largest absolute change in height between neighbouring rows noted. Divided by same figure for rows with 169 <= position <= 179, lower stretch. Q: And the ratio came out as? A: 1.1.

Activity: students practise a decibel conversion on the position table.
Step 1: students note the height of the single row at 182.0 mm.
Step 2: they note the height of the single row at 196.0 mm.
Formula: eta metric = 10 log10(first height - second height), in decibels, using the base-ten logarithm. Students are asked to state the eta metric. 2.7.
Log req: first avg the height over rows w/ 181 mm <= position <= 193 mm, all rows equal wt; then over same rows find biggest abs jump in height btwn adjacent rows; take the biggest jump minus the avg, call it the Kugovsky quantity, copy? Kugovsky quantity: -7.6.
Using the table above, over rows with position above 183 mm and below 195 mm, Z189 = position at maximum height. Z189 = 184.0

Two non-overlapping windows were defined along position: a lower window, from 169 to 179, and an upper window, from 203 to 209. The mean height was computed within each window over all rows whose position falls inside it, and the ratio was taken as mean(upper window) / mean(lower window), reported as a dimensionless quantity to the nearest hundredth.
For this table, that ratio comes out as 0.65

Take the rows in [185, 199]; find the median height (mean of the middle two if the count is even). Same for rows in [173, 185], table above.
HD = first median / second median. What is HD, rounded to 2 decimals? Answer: 0.91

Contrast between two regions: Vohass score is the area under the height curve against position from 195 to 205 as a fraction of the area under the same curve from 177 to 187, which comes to 0.75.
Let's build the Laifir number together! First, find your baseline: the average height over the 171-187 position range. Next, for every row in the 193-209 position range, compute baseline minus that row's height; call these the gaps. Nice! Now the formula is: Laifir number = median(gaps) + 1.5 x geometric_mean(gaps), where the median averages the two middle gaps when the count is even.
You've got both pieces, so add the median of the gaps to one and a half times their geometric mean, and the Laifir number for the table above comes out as 5.7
